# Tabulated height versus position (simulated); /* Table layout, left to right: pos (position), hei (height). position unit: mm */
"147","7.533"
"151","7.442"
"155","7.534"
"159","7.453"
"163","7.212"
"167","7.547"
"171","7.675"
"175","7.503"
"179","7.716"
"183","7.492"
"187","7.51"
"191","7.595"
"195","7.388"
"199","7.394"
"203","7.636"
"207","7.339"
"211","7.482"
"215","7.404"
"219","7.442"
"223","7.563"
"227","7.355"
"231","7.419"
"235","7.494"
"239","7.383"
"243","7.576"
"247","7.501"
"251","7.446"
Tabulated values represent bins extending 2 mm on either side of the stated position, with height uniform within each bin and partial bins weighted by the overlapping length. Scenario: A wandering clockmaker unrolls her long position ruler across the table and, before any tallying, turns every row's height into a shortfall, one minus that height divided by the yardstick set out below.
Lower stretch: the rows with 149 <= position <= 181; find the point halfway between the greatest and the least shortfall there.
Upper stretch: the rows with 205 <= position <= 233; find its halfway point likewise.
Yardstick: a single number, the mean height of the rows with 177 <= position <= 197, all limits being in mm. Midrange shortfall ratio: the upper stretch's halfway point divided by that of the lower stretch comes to 1.2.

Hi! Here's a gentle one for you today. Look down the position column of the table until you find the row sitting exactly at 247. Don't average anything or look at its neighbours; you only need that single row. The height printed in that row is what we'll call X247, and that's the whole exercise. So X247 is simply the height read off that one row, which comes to 7.501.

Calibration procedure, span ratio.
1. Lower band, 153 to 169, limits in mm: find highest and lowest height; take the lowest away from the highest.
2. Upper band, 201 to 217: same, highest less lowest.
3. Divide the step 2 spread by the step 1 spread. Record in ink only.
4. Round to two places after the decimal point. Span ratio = 0.89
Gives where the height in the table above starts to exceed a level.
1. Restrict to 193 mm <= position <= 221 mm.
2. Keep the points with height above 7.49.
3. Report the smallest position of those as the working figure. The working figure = 203 mm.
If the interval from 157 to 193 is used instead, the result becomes 167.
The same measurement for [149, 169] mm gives 155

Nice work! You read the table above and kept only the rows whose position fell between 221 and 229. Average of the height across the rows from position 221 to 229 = 7.46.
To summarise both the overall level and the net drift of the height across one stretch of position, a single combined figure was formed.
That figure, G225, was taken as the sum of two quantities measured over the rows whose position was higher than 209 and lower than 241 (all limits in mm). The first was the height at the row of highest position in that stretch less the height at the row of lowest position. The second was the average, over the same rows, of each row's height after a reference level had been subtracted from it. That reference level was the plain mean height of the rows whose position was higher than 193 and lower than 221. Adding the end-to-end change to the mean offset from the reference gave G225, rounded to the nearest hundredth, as -0.10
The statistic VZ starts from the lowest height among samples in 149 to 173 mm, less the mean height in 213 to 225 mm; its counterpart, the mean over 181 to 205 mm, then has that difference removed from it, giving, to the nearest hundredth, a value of 7.76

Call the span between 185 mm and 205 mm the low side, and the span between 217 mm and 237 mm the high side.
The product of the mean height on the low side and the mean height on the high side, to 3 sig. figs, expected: 55.9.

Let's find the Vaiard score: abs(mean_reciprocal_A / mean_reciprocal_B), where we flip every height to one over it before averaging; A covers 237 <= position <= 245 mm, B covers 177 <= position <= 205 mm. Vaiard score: 1.01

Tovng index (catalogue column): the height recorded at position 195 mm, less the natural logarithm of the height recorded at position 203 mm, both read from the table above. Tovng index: 5.36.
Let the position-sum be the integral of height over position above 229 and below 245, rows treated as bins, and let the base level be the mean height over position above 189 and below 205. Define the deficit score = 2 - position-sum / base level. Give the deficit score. -13.92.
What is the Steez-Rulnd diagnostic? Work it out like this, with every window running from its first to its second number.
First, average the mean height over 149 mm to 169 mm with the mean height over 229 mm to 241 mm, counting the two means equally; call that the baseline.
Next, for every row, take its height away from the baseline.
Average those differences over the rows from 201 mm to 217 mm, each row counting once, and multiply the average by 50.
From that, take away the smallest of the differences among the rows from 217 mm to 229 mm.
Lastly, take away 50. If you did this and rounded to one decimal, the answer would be -51.4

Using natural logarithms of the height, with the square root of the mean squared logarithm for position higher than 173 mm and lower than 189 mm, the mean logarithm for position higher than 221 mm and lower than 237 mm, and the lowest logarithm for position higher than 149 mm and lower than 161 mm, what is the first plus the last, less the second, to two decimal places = 2.02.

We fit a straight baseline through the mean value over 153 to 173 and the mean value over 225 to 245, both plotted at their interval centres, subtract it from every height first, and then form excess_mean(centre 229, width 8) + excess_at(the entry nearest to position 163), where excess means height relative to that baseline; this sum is -0.33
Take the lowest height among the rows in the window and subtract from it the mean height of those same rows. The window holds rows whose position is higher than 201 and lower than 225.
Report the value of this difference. -0.139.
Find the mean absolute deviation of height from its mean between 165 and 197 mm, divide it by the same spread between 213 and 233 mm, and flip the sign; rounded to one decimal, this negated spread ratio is -1.5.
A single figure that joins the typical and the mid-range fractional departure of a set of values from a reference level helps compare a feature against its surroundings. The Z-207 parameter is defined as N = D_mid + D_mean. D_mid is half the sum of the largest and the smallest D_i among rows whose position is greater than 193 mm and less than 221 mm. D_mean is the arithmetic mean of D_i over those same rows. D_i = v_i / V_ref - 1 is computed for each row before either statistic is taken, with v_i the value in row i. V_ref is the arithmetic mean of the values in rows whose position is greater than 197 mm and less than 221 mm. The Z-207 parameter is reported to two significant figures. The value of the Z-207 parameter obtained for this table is 0.0039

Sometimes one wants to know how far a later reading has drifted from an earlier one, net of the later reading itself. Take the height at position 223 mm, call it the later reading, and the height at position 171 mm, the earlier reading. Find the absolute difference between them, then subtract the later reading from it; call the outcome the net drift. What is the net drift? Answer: -7.45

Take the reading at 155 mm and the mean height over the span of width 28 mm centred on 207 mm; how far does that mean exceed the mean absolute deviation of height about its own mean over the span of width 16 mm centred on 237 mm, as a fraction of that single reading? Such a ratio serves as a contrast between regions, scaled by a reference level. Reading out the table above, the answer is 0.98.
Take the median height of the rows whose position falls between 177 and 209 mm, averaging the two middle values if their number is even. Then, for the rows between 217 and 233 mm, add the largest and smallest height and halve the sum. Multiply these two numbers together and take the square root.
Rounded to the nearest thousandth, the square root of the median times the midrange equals 7.480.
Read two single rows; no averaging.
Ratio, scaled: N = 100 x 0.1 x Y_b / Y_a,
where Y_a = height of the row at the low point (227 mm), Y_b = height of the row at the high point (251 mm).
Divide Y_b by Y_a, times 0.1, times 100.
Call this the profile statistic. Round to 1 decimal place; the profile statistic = 10.1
